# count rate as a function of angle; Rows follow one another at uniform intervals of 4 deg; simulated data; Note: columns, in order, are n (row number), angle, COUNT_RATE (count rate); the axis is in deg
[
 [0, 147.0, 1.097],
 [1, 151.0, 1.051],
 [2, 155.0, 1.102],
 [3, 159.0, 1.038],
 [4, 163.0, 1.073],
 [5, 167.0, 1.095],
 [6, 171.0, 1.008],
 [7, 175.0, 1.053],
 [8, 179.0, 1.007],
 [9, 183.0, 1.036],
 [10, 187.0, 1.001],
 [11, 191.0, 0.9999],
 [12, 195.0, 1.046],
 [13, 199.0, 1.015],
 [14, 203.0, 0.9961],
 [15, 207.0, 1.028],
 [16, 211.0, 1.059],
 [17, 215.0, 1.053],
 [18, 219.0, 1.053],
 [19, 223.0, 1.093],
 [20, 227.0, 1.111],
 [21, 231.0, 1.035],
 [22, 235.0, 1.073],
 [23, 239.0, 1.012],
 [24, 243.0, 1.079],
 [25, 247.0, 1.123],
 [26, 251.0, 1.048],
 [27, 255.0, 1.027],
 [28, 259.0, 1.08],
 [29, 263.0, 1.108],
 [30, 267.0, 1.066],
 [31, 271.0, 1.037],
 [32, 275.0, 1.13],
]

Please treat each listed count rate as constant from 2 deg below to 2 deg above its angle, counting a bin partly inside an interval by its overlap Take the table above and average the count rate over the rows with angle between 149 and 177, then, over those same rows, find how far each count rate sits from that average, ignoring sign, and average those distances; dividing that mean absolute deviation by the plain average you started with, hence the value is 0.0243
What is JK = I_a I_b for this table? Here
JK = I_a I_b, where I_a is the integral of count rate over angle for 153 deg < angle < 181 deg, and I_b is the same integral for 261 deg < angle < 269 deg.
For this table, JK 257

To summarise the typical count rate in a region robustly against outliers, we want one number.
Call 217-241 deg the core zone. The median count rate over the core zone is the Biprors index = 1.06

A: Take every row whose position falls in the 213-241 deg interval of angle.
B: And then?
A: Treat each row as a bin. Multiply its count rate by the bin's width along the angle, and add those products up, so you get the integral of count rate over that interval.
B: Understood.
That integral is 29.7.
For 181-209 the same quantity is 28.5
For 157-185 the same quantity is 29.2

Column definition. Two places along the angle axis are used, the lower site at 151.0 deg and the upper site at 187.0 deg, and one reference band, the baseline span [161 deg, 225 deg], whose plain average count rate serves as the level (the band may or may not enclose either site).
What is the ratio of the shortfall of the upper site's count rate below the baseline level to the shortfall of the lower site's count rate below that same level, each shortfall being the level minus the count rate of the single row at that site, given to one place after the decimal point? -3.0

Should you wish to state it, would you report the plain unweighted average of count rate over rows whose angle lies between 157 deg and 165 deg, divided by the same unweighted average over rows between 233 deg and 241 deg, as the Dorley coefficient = 1.01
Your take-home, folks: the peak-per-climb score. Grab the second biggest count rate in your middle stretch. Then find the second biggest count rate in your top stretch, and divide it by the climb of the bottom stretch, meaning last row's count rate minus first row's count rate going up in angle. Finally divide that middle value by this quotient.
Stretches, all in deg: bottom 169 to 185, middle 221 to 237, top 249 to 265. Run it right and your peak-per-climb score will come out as 0.03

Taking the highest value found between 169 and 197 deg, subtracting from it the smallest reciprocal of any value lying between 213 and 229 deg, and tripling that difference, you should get 0.46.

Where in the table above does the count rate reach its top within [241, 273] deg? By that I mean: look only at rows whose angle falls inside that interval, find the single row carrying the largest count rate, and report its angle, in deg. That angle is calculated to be 247.0 deg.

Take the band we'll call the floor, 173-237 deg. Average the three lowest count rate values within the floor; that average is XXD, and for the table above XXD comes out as 1.00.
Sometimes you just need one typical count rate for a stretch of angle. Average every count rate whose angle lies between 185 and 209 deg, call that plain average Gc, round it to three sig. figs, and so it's 1.01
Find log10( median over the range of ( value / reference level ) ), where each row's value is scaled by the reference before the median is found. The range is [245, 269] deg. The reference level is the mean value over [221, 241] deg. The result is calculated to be 0.003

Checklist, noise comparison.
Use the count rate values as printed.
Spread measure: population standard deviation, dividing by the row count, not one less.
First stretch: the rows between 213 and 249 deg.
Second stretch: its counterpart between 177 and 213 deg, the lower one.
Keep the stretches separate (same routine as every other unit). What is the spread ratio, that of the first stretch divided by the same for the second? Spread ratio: 1.6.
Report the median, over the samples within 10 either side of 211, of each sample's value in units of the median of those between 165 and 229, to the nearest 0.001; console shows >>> 1.012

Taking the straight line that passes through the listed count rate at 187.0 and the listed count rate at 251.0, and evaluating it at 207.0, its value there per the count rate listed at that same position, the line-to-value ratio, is 0.99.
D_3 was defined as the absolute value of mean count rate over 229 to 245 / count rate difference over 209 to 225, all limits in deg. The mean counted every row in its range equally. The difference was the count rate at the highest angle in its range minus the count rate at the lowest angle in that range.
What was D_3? 31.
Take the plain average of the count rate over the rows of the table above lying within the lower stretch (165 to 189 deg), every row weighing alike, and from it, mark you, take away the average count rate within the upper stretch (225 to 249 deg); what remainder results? -0.04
